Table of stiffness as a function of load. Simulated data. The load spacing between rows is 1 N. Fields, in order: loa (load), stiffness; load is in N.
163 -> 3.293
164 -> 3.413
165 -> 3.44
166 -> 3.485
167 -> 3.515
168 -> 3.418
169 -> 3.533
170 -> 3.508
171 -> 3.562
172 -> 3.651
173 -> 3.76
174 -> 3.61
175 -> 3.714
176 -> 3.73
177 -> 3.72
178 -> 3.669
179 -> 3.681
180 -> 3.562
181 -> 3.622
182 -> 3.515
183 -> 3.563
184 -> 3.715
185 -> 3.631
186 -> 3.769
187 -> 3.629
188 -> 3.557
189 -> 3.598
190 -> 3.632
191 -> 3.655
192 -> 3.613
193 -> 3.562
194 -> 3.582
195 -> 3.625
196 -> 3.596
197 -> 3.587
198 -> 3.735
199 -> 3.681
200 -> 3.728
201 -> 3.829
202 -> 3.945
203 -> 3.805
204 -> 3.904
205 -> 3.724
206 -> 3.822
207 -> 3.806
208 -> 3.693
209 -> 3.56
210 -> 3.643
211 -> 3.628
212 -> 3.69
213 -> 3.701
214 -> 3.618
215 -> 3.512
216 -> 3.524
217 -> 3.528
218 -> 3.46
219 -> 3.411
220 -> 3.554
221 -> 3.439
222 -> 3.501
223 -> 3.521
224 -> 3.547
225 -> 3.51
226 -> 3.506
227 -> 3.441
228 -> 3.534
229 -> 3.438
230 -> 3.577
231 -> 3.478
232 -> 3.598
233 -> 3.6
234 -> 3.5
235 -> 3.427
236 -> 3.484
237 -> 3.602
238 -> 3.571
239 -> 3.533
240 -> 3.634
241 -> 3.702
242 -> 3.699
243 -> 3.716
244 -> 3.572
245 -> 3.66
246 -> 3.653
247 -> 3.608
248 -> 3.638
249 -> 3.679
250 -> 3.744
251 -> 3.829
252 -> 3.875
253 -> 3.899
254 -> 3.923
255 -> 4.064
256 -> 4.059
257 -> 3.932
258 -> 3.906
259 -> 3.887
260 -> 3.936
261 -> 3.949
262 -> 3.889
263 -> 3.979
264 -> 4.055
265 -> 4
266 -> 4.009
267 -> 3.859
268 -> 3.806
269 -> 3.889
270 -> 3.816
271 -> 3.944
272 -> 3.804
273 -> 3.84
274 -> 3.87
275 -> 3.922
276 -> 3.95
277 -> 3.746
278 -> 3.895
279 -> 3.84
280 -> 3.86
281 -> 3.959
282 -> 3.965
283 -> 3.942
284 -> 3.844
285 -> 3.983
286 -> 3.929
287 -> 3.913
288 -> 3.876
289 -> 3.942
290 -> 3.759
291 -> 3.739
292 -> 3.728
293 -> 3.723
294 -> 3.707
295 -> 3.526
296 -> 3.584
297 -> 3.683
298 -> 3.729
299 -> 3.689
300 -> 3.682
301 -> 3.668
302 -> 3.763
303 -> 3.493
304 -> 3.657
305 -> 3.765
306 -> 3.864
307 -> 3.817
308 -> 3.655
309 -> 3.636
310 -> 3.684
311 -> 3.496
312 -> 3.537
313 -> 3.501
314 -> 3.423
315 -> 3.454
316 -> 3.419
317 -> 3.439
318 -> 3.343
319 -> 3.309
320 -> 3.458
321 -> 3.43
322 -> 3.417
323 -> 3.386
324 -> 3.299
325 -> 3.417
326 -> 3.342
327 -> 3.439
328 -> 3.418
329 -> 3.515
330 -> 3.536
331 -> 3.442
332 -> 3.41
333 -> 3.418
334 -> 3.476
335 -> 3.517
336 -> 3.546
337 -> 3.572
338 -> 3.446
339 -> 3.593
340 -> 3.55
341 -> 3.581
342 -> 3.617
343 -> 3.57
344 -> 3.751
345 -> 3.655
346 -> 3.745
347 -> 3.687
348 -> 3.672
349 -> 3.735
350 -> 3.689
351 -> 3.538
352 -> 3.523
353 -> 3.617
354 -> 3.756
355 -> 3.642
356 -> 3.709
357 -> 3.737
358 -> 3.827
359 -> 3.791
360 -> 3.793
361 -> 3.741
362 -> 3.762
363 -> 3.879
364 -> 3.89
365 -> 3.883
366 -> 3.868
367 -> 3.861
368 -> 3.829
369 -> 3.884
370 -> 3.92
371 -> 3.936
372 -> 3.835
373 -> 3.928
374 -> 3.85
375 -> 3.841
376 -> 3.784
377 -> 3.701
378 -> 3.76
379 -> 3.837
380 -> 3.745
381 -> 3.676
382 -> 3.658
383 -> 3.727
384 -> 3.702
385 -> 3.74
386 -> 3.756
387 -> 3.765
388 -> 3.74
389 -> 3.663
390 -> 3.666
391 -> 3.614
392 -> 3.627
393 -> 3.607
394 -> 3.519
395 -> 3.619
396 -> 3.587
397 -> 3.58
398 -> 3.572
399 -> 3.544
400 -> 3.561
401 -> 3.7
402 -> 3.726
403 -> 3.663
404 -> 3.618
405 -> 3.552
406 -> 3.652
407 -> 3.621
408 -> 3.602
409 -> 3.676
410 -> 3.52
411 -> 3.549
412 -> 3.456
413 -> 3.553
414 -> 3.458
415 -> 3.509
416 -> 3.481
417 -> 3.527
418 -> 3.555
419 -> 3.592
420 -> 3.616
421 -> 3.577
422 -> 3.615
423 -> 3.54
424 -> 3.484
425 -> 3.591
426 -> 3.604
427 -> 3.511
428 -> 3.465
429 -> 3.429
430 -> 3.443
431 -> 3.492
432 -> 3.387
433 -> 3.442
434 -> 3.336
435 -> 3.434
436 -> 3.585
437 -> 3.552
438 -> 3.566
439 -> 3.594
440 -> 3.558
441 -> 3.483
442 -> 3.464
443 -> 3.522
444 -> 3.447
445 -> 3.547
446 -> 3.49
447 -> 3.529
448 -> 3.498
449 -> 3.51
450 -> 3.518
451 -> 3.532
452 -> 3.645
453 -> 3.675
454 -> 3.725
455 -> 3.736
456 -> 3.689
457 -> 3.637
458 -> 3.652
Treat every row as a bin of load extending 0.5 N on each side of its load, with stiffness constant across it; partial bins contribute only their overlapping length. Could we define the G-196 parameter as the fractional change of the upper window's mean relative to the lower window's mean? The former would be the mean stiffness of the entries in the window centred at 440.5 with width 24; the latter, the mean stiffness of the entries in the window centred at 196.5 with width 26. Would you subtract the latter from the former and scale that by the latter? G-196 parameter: -0.052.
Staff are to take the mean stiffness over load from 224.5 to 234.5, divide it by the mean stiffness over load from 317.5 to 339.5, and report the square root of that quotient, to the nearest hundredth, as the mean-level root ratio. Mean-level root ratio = 1.01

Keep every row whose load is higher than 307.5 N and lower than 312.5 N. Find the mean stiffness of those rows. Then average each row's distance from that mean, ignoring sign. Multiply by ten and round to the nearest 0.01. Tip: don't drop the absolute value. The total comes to 0.68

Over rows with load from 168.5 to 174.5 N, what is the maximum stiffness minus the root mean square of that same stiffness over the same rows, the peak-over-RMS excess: 0.16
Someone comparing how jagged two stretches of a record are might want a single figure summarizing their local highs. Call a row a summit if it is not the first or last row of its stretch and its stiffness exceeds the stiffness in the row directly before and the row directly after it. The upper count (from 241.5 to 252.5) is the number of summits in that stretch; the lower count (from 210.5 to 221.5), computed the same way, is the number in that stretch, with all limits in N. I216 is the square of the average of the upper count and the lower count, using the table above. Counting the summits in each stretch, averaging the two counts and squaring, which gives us 6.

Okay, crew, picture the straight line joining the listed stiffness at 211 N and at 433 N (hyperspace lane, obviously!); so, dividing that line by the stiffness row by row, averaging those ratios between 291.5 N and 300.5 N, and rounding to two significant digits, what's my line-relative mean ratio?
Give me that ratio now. 0.97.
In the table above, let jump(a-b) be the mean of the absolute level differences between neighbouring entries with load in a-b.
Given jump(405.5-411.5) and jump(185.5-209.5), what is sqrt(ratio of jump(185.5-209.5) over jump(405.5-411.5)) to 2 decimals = 1.11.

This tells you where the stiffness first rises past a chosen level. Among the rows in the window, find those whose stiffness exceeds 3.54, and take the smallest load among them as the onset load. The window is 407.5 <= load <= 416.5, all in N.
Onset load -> 408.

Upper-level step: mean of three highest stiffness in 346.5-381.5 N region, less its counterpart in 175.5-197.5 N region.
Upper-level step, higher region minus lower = 0.19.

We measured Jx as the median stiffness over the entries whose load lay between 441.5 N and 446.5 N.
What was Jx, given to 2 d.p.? 3.49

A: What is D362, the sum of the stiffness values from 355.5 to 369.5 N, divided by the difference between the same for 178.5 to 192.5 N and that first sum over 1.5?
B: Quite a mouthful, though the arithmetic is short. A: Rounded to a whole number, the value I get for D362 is 4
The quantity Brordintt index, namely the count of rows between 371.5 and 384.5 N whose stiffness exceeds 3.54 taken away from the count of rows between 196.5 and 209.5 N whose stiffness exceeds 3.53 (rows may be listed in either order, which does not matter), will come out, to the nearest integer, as 0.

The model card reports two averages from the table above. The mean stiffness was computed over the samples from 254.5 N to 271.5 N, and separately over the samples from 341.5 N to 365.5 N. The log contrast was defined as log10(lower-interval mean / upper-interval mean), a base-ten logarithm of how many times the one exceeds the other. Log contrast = 0.025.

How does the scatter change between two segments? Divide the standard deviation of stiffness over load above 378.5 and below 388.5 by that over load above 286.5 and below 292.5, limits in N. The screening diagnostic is 0.5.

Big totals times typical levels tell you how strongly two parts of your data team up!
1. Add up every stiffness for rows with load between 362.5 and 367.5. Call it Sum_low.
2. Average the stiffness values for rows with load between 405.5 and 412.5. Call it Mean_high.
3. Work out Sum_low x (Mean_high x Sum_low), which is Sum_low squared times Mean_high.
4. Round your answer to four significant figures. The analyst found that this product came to 1346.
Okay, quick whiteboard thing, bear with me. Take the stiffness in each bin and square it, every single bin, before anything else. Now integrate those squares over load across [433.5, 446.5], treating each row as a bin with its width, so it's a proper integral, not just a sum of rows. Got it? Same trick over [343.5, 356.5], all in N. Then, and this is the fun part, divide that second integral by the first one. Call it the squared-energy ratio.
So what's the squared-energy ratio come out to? 1.10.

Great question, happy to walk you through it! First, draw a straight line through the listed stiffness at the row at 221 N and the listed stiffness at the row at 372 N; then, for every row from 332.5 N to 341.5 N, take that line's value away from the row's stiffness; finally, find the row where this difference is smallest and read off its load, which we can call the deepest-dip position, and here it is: 333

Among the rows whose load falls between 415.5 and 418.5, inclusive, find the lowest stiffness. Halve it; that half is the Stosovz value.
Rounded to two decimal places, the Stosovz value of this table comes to 1.74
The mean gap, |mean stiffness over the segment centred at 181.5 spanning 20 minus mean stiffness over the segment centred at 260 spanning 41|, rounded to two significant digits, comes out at 0.19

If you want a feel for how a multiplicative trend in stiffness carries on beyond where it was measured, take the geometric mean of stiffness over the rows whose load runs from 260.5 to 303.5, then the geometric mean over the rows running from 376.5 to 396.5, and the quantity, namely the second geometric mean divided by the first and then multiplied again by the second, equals 3.5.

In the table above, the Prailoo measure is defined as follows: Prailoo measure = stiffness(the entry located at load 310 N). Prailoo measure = 3.684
